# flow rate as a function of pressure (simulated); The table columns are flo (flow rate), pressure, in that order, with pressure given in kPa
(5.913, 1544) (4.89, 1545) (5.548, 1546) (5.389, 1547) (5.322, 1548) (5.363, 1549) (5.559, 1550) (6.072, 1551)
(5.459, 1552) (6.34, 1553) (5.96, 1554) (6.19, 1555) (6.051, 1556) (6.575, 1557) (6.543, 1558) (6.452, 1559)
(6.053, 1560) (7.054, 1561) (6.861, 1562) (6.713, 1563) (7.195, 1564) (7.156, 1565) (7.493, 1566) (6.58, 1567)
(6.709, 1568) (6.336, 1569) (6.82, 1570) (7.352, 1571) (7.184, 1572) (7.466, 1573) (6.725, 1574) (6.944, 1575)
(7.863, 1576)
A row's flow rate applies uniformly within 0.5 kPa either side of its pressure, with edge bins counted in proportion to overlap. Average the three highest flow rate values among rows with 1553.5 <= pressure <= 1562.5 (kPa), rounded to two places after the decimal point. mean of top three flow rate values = 6.83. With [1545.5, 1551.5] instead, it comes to 5.73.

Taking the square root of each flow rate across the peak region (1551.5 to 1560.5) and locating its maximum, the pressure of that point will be 1557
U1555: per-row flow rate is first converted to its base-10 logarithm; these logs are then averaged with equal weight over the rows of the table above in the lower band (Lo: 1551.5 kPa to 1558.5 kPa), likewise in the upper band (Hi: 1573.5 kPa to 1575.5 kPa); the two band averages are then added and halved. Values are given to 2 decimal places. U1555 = 0.81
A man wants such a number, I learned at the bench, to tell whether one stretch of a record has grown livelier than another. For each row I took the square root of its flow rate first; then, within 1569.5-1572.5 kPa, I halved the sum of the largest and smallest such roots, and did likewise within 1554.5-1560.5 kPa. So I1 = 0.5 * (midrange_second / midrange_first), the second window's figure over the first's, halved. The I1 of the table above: 0.472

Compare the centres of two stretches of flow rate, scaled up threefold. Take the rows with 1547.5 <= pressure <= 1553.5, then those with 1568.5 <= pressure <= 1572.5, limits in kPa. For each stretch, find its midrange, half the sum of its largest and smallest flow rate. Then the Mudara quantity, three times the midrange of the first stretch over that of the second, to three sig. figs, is 2.56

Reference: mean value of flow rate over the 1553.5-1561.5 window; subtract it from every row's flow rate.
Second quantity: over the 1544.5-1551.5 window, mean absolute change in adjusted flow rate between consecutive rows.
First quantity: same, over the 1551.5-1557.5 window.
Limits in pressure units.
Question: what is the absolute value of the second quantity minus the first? 0.16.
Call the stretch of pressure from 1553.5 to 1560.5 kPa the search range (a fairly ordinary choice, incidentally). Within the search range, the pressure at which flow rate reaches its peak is 1557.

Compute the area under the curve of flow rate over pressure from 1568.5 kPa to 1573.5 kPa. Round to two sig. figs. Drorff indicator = 35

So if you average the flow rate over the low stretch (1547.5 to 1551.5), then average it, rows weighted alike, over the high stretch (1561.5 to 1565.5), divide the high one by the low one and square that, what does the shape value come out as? 1.57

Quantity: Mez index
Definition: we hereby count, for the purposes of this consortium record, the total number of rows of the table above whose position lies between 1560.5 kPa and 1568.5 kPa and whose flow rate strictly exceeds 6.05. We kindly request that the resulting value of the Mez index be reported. 8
